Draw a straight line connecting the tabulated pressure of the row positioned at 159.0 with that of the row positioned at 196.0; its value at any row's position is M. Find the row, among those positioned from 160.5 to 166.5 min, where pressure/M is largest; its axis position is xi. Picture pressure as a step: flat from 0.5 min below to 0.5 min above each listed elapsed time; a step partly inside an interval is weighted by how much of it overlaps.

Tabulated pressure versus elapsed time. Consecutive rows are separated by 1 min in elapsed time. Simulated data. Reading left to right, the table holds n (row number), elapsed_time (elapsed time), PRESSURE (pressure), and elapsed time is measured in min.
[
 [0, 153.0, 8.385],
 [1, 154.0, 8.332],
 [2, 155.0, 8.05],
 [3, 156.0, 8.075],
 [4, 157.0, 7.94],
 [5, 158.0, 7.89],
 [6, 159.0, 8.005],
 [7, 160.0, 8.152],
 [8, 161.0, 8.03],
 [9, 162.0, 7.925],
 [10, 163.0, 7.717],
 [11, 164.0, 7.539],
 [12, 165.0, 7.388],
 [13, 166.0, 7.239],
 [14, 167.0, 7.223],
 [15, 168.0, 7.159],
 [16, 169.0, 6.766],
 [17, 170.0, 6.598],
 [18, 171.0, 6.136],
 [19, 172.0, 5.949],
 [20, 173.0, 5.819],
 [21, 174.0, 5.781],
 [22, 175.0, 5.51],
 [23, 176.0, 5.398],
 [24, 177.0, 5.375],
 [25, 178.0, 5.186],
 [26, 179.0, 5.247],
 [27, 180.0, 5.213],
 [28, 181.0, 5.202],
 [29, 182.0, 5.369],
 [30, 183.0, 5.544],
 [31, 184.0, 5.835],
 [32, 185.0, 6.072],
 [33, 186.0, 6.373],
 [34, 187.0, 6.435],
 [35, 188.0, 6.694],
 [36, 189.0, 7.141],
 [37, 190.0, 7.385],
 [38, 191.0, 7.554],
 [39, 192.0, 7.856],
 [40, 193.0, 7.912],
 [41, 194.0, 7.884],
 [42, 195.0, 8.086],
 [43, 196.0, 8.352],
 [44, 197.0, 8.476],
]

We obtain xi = 161.0 min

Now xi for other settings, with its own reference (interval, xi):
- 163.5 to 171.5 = 164.0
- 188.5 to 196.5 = 196.0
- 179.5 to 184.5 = 184.0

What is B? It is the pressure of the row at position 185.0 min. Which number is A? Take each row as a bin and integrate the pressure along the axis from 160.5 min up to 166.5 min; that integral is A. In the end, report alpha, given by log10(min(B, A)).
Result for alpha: 0.783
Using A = 46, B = 6.072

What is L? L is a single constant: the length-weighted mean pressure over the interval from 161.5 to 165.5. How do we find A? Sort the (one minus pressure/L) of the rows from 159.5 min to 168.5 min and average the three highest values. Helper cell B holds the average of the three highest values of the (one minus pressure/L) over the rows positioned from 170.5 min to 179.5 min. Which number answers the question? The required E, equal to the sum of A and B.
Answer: 0.37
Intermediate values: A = 0.06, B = 0.3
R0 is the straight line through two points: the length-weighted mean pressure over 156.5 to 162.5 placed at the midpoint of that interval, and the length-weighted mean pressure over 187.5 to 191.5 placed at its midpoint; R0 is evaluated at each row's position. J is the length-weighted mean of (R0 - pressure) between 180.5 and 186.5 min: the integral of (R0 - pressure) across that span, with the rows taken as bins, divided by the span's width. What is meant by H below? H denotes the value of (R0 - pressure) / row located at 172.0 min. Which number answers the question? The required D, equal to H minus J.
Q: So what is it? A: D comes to 0.1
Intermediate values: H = 1.7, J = 1.6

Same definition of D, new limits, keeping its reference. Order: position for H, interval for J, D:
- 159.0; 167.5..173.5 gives -1.3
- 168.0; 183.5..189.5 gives -0.2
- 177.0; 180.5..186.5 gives 0.5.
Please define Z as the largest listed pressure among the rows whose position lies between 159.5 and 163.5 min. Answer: 8.152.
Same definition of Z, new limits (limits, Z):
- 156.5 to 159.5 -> 8.005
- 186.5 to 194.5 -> 7.912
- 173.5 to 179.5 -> 5.781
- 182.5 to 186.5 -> 6.373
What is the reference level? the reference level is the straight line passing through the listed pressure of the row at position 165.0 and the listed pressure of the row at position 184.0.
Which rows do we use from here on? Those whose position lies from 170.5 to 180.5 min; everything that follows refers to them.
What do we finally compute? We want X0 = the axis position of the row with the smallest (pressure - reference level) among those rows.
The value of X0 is 178.0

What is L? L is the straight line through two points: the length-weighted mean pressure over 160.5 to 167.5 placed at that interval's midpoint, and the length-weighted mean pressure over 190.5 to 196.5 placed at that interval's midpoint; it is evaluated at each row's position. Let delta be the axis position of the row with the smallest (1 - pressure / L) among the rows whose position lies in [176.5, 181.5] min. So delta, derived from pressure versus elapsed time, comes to 177.0 min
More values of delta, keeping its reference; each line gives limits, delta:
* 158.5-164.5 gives 160.0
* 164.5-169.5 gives 165.0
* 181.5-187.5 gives 187.0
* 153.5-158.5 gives 154.0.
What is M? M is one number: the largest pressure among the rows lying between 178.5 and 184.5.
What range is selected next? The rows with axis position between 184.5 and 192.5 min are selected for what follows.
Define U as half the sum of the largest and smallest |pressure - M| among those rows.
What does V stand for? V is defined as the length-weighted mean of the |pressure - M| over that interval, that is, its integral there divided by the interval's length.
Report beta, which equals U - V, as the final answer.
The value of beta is 0.03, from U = 1.1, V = 1.1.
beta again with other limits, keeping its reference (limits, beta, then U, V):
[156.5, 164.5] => -0.05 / 2.0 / 2.1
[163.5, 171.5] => -0.17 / 1.0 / 1.2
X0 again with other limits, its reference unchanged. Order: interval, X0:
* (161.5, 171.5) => 171.0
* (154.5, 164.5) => 155.0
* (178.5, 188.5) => 179.0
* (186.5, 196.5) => 187.0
